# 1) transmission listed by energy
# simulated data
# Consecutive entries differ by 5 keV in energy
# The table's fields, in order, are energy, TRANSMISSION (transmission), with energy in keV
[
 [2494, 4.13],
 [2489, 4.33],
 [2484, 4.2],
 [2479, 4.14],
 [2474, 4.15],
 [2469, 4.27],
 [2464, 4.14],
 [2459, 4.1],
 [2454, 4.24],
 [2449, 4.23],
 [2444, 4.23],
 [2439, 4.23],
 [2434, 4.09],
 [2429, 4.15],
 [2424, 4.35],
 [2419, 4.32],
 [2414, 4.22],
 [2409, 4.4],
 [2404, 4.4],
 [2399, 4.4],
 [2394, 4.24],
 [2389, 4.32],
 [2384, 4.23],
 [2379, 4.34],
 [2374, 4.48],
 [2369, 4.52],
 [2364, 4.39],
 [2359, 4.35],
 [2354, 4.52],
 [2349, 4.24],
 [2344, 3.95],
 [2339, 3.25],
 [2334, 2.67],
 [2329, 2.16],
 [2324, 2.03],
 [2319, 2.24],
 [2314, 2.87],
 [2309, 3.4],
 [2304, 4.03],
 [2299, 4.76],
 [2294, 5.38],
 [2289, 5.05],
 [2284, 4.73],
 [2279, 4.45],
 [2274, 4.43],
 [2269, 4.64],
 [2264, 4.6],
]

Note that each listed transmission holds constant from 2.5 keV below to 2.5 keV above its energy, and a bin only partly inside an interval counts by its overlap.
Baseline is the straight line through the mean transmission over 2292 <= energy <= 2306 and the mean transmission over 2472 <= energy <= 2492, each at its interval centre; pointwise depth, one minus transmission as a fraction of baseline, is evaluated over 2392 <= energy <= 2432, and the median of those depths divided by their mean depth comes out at 0.54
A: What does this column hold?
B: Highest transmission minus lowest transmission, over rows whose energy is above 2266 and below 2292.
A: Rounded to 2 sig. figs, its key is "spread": 0.62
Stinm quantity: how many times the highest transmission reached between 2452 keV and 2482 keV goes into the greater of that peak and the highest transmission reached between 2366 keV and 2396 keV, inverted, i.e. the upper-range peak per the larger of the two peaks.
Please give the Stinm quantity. 0.945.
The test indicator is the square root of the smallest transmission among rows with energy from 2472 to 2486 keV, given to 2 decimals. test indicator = 2.03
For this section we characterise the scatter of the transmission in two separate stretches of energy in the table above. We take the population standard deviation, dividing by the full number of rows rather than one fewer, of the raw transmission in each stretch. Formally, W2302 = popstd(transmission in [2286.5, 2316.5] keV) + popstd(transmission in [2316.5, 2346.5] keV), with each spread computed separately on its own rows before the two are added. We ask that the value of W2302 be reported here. 1.6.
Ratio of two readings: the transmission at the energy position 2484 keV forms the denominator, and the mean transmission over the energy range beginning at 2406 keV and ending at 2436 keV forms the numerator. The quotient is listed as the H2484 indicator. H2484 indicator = 1.01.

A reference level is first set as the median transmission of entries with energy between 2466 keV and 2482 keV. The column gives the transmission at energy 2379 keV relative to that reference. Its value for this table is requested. 0.19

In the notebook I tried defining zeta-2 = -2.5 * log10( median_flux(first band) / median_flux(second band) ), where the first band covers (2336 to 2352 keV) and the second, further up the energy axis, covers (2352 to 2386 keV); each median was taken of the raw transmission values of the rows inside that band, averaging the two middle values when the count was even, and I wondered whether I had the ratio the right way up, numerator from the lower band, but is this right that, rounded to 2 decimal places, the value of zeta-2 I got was 0.11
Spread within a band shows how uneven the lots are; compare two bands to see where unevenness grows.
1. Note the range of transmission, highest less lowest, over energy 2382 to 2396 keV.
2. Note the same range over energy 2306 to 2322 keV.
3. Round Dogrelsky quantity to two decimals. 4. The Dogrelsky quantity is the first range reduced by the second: -1.07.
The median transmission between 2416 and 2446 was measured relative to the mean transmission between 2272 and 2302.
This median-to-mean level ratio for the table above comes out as 0.88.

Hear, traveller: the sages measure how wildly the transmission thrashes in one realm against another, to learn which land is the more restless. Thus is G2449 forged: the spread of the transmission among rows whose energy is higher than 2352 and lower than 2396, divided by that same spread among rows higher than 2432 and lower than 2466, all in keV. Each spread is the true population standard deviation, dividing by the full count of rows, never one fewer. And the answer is 1.7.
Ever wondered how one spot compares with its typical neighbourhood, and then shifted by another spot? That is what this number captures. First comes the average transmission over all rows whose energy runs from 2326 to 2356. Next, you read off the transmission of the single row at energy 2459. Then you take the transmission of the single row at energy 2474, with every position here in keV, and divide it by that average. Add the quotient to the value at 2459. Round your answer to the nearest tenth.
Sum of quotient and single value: 5.3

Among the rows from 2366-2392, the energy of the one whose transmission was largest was 2369 keV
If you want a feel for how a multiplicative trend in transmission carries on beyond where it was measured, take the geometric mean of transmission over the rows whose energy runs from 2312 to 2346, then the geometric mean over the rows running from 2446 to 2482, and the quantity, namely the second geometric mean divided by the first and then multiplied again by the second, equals 6.55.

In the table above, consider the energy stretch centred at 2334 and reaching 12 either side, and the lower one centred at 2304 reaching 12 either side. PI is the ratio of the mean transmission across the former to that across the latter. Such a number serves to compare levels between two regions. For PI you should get 0.69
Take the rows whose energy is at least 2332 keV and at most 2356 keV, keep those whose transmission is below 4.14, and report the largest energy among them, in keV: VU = 2344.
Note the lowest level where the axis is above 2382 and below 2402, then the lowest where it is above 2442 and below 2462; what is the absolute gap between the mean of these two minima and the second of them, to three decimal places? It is 0.065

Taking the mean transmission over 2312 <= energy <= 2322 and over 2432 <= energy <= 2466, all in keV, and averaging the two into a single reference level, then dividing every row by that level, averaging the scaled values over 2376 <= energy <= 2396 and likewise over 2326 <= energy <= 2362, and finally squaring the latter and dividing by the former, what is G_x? 0.89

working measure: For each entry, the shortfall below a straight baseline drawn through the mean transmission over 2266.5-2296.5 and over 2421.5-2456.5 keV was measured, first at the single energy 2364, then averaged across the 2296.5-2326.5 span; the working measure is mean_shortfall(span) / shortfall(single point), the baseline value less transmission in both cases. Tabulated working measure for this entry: 15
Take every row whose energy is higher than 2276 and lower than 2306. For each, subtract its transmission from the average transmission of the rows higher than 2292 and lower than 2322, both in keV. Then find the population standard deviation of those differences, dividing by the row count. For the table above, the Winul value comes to 0.43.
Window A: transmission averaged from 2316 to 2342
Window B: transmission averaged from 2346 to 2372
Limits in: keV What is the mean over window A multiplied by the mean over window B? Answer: 11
